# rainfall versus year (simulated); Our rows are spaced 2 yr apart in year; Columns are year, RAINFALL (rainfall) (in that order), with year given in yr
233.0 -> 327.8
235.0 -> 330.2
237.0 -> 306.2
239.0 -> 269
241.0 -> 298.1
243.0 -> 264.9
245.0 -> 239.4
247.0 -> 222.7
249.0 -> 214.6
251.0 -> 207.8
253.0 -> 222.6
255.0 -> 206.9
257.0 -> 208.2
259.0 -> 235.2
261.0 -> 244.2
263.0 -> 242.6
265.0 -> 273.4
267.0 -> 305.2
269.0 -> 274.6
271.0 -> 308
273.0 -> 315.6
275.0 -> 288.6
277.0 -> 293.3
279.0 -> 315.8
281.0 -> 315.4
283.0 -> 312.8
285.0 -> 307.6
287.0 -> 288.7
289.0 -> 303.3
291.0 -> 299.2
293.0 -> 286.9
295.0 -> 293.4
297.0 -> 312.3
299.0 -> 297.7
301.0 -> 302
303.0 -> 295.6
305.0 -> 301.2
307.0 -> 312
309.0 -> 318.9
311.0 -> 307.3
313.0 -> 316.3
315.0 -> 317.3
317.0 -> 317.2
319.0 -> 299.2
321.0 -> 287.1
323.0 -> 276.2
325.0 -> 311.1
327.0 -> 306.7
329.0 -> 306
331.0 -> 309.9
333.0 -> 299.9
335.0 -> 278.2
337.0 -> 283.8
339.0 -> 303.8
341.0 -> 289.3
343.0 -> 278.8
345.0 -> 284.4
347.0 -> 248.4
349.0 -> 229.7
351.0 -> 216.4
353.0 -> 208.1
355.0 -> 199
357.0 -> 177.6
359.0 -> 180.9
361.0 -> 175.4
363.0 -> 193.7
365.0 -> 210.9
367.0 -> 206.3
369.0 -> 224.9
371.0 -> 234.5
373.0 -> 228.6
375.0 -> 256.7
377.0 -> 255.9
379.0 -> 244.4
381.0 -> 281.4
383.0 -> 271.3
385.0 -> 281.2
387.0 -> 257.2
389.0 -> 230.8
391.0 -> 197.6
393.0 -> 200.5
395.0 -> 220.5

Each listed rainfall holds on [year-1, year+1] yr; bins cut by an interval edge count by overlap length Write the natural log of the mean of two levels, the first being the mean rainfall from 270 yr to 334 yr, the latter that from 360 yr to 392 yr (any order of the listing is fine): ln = 5.60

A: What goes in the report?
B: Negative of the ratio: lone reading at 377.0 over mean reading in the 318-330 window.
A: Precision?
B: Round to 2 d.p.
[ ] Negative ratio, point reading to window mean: -0.86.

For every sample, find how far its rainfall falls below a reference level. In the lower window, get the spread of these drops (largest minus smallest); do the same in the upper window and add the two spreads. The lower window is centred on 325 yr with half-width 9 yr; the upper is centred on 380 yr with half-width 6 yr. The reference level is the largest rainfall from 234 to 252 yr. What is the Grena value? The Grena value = 78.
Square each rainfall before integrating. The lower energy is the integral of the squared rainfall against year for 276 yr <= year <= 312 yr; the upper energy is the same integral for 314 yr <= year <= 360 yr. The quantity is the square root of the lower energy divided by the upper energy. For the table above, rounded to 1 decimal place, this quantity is 1.0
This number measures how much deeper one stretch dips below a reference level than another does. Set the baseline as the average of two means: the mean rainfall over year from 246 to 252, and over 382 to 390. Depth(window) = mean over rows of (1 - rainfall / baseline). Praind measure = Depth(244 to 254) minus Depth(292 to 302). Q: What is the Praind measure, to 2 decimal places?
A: 0.32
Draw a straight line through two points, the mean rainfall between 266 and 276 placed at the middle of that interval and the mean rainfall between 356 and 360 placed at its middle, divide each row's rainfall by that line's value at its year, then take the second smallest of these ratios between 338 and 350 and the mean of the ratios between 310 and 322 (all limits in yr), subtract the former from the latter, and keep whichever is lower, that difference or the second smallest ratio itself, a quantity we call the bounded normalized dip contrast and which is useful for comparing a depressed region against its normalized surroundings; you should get 0.0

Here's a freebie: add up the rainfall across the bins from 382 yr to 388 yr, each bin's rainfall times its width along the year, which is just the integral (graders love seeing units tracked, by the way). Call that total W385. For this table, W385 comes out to 1619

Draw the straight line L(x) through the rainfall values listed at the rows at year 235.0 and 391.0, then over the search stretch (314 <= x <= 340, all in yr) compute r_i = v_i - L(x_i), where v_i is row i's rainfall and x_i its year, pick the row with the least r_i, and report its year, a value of 323.0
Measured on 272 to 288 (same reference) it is 275.0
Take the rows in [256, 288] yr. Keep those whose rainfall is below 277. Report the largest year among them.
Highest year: 269.0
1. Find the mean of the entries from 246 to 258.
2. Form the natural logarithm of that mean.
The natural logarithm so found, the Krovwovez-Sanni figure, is 5.37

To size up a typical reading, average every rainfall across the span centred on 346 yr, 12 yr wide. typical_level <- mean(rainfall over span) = 258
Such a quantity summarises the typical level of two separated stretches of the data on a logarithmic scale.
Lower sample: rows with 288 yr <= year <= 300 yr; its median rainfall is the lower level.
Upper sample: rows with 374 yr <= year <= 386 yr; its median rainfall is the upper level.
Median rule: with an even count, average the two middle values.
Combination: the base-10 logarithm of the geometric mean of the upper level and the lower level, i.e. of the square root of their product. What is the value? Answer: 2.45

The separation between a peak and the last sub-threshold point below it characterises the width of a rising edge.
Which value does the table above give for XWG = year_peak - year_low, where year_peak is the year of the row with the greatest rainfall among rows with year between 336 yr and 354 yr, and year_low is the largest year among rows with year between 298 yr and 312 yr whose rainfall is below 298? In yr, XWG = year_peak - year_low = 36 yr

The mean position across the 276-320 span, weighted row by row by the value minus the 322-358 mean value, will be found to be 298.8 yr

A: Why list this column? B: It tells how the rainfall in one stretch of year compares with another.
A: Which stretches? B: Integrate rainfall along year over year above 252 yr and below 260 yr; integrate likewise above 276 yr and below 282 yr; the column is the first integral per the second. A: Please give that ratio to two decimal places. 0.94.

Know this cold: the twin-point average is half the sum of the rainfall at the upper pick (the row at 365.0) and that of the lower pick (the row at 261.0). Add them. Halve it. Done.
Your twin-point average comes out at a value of 228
